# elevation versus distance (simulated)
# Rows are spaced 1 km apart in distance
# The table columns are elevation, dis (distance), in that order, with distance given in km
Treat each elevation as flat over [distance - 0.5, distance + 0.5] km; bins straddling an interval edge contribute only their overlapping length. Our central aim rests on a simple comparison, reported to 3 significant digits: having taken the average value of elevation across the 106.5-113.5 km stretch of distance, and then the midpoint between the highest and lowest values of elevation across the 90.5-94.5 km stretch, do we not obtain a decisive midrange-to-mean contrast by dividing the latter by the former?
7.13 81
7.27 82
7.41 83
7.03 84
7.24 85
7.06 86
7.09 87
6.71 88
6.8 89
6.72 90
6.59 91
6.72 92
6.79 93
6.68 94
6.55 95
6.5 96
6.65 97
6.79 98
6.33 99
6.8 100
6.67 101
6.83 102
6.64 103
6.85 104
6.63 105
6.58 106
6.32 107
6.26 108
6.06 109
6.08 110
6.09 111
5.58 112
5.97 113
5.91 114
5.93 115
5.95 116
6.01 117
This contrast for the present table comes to 1.11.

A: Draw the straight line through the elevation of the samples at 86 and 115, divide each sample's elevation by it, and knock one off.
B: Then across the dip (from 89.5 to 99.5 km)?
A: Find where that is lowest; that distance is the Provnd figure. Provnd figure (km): 91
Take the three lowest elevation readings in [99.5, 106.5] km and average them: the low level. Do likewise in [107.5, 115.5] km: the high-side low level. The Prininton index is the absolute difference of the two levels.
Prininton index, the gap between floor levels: 0.8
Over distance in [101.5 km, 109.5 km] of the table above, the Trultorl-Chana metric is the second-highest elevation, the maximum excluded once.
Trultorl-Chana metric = 6.83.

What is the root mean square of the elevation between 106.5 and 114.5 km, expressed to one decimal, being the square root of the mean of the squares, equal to 6.0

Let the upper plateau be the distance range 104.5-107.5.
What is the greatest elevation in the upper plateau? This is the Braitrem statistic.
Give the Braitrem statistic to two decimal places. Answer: 6.63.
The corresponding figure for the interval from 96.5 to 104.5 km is 6.85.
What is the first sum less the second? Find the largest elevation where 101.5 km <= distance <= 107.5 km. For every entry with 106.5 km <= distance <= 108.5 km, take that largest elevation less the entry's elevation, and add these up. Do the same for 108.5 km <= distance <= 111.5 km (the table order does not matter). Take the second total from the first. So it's -1.2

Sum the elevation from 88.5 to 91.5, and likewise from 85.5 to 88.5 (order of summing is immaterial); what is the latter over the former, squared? 1.08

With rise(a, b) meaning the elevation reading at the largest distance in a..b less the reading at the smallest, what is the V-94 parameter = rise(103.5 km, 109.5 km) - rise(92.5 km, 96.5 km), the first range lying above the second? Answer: -0.5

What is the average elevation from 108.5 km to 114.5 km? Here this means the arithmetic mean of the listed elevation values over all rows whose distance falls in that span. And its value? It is 5.95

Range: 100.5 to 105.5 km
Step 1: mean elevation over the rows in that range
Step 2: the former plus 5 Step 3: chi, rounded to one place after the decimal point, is 11.7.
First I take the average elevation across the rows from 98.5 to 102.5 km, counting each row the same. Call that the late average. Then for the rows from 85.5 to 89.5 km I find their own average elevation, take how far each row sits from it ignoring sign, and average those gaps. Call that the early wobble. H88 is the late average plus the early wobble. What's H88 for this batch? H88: 6.82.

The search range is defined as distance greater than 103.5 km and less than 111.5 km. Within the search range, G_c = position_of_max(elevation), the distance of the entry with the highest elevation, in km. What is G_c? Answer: 104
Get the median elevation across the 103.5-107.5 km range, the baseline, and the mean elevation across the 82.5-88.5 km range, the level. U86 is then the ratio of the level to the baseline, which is 1.07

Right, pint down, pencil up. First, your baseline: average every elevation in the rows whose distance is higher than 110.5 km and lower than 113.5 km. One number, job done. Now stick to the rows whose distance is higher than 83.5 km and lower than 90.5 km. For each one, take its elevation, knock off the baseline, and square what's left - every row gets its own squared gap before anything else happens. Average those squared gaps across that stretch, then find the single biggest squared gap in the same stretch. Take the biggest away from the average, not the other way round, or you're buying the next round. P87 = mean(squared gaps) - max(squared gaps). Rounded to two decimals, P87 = -0.67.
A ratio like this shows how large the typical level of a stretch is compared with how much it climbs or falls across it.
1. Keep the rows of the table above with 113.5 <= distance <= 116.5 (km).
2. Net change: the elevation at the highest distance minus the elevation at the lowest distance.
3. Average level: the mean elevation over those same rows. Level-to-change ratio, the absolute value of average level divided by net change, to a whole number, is 148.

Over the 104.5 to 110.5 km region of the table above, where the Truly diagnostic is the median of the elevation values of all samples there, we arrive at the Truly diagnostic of 6.29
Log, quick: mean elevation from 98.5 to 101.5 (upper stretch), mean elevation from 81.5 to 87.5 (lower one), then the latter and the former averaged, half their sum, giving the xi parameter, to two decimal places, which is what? 6.89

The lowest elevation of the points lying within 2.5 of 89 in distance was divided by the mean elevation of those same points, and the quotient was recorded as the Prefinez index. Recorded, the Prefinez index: 0.97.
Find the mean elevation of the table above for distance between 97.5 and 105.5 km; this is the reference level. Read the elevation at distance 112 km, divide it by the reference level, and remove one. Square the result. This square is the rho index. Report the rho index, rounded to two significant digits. 0.028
